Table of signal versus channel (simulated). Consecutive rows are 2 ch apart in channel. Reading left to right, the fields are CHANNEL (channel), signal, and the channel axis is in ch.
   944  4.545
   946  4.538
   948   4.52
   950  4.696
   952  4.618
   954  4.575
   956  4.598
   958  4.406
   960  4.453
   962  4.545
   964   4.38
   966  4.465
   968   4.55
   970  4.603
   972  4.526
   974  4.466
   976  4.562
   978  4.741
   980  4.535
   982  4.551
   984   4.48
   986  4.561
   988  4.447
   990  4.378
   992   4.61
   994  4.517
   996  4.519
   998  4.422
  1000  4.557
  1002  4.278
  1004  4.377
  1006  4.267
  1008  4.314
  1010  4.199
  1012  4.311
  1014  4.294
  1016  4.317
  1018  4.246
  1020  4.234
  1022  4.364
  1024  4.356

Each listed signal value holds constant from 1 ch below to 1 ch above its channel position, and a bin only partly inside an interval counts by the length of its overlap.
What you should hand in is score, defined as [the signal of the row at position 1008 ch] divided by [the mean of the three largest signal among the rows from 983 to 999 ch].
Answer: 0.95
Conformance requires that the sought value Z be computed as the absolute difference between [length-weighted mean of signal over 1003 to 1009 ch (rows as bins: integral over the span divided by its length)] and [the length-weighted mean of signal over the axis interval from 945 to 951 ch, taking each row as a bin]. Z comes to 0.27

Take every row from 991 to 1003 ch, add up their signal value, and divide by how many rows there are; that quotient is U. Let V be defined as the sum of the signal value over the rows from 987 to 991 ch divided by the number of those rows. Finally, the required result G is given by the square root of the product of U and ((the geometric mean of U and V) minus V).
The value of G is 0.40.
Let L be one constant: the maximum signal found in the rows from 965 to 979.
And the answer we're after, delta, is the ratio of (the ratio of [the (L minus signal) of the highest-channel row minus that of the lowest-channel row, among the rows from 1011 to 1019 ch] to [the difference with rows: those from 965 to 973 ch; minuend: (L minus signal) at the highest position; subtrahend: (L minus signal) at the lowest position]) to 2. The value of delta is -0.5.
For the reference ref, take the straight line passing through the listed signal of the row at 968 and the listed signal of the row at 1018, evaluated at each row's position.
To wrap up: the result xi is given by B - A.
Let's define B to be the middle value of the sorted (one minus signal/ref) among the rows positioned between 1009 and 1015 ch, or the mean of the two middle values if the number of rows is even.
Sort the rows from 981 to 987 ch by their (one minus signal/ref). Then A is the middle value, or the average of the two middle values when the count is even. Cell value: 0.014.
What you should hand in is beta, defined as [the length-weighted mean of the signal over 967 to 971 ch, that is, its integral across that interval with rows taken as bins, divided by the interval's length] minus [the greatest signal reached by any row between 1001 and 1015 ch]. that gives 0.20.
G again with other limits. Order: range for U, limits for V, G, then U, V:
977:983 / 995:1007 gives 0.68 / 4.61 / 4.40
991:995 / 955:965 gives 0.44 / 4.56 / 4.48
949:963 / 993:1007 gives 0.56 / 4.56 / 4.42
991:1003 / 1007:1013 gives 0.68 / 4.48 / 4.27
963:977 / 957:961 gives 0.42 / 4.51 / 4.43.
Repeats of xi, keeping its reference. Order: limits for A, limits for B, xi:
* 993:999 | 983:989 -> 0.022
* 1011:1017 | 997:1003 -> -0.006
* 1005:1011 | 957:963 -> 0.020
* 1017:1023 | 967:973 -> 0.000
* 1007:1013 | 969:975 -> 0.002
